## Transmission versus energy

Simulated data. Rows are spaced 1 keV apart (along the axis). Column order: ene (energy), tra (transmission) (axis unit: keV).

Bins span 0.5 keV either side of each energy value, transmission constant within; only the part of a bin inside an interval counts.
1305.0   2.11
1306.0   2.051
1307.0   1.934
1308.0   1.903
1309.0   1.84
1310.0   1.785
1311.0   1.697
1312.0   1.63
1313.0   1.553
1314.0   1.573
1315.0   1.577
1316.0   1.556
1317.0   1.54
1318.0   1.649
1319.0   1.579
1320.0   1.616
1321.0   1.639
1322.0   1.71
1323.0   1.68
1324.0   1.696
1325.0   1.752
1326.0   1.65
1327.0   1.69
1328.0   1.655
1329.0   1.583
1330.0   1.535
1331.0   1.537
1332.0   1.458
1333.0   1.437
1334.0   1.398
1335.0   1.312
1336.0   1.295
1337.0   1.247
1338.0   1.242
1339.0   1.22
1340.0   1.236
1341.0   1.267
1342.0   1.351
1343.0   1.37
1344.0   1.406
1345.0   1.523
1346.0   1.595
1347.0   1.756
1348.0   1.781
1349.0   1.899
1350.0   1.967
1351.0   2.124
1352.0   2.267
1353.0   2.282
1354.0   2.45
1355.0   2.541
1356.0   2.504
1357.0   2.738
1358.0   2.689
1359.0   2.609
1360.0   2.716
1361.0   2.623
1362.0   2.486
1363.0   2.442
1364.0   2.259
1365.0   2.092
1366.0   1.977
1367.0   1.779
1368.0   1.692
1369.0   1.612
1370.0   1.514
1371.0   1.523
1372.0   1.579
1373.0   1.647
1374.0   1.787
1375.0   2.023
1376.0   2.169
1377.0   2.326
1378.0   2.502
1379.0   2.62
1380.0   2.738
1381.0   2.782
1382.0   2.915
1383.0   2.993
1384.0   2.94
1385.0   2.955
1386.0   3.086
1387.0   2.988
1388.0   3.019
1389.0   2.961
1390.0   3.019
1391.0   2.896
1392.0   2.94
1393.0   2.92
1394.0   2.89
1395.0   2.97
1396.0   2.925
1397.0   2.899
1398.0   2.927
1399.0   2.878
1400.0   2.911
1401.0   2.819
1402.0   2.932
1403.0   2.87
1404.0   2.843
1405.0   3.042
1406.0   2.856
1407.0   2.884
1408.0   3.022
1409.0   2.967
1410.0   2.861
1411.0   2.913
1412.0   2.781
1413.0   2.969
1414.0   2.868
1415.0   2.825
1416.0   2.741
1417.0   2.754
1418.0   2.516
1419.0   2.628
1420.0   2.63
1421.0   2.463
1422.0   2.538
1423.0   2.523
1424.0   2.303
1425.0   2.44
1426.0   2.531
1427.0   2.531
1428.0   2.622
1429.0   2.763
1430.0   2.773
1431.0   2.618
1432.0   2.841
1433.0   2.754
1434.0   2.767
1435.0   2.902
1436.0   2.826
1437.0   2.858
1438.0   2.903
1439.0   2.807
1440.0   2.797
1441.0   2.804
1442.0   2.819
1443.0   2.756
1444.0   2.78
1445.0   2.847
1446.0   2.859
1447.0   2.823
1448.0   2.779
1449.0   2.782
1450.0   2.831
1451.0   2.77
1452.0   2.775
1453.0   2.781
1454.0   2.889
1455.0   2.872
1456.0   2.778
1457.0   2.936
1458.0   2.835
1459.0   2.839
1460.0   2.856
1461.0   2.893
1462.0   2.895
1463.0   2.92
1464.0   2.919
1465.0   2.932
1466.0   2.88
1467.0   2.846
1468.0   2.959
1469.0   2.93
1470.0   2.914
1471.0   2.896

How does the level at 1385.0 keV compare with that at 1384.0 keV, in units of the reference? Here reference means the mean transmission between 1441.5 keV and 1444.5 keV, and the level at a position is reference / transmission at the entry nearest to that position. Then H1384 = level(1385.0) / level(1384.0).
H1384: 0.99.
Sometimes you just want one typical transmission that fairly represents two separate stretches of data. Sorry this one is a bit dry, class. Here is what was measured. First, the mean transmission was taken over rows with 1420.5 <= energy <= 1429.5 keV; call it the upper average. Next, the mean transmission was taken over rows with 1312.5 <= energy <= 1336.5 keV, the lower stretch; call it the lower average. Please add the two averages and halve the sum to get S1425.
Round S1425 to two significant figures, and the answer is 2.0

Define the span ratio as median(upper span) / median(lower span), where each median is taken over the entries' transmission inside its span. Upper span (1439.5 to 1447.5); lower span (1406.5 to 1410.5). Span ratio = 0.96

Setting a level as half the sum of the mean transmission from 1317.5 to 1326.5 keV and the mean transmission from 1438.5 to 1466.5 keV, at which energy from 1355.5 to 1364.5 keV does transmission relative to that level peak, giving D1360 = 1357.0 keV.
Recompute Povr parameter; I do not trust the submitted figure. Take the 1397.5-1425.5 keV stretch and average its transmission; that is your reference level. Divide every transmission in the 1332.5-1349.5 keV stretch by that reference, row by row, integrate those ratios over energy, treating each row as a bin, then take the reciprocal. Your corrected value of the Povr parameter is 0.114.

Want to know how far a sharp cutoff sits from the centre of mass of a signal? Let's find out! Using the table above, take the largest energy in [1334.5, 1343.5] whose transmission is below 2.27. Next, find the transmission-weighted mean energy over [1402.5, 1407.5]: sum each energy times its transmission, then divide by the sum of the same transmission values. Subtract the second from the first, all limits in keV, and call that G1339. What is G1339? -62.0 keV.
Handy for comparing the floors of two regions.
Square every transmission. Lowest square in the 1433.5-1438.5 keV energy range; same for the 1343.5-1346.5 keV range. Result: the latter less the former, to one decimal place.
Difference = -5.7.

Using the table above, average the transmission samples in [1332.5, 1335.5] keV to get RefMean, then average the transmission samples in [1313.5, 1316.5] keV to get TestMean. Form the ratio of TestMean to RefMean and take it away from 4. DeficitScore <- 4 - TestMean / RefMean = 2.87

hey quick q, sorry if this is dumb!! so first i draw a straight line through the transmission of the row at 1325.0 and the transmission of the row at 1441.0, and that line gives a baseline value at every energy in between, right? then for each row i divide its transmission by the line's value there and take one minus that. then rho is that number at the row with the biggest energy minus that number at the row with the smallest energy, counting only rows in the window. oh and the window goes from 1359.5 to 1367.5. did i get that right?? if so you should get 0.48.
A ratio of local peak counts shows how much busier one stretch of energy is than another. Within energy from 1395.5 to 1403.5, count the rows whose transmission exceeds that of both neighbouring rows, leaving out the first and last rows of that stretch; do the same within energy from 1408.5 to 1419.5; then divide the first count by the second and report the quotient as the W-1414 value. 1.0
